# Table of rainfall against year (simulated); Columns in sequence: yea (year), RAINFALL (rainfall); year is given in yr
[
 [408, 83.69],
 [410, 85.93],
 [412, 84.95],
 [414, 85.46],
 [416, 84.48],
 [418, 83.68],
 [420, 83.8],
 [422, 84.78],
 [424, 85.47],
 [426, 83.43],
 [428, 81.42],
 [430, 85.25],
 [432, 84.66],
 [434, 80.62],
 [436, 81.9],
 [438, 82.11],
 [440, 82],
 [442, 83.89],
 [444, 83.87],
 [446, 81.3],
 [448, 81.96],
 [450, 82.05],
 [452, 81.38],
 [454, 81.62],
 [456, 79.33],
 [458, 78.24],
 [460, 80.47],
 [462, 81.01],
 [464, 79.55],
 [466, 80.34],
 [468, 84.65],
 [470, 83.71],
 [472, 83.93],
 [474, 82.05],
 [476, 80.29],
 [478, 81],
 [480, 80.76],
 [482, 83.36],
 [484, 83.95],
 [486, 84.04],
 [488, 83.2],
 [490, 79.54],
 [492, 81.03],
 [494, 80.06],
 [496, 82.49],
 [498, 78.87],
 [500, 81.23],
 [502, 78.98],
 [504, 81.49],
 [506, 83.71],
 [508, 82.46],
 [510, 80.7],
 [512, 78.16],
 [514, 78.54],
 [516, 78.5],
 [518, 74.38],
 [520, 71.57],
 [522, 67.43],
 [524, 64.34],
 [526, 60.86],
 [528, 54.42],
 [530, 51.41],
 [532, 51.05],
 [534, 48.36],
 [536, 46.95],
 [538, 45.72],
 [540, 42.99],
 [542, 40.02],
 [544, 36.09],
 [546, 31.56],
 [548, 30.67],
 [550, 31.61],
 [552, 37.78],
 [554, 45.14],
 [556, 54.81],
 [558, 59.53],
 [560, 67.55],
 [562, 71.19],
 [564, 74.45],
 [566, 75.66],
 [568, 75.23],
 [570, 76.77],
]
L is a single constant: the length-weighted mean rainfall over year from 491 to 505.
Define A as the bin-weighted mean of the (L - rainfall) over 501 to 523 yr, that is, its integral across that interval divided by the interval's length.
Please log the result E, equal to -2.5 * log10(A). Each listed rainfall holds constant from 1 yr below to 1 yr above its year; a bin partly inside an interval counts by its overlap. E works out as -1.1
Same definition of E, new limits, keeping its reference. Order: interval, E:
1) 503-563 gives -3.4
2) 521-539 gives -3.5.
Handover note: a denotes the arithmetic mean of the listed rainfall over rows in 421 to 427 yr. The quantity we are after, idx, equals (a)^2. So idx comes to 7150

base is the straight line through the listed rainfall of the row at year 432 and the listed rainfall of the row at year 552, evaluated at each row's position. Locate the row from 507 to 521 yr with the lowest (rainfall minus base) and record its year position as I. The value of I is 520 yr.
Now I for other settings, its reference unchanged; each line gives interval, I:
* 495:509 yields 498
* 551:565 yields 552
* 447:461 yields 448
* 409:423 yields 412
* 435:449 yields 436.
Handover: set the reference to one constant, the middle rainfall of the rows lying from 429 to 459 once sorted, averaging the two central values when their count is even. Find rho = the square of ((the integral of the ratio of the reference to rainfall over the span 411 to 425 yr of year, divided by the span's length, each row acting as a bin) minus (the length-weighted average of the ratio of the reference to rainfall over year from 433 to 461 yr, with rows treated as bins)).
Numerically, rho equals 0.0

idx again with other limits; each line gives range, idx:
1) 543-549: 1074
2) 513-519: 5951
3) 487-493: 6603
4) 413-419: 7147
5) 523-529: 3585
